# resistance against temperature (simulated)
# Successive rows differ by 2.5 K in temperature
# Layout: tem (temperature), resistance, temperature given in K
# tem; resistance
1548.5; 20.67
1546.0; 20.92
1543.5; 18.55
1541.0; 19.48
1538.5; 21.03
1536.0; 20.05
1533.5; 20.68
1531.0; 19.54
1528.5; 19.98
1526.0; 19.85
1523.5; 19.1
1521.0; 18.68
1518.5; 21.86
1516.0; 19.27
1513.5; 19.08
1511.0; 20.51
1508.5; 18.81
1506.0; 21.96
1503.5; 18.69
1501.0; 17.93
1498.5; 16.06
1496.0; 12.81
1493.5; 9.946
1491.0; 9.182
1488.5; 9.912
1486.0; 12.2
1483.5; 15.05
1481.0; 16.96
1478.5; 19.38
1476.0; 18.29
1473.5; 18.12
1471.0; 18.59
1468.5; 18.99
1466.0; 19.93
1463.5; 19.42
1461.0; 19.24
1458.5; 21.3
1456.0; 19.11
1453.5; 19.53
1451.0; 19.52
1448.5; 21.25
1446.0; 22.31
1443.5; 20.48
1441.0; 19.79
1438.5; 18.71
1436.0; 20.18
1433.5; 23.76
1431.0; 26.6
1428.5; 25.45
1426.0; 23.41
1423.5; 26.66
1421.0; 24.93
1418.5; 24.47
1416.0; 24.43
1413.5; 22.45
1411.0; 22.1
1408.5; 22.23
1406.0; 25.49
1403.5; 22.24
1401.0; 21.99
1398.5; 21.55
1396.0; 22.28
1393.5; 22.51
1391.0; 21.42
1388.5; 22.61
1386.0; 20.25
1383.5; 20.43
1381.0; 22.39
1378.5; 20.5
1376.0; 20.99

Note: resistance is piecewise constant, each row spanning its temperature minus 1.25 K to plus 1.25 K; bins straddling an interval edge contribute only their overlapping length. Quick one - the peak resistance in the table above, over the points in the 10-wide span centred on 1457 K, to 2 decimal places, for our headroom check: 21.30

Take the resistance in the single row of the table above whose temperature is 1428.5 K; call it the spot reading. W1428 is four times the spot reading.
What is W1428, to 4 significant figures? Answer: 101.8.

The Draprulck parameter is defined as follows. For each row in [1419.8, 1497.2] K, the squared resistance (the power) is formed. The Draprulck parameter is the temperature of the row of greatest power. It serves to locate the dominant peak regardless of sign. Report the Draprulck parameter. 1423.5 K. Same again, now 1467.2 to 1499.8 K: 1478.5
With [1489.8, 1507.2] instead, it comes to 1506.0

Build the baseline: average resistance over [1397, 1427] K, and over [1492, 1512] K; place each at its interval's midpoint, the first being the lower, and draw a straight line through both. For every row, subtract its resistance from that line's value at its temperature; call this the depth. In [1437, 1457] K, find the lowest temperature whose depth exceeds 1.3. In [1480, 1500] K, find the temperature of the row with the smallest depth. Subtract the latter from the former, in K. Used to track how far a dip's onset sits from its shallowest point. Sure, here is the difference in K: -60.0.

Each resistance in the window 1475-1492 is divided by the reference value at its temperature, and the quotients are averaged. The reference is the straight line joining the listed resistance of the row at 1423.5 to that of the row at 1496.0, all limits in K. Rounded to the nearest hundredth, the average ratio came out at 0.94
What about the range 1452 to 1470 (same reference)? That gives 1.01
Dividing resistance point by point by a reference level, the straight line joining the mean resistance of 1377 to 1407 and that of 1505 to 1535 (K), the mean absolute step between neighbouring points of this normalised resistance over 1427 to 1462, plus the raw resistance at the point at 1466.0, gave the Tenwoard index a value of 20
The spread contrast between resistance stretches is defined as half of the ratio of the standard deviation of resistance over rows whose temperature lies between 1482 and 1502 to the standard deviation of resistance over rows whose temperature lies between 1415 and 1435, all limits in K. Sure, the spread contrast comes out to 1.3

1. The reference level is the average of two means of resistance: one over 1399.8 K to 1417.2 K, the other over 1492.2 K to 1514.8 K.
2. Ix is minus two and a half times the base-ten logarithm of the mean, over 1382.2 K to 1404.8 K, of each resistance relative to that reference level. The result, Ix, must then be -0.08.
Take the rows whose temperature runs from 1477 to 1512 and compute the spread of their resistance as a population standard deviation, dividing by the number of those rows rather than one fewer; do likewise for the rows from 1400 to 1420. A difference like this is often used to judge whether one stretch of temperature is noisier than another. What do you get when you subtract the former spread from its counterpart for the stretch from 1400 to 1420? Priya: -2.8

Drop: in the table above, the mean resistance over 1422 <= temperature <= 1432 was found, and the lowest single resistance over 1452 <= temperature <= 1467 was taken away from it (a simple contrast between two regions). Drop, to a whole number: 6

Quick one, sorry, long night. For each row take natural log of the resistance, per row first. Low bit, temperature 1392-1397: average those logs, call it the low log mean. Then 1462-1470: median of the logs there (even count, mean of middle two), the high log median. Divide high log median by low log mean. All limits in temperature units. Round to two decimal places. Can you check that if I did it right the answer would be 0.95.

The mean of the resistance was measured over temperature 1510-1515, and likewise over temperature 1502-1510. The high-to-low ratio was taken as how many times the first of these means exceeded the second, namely 1.00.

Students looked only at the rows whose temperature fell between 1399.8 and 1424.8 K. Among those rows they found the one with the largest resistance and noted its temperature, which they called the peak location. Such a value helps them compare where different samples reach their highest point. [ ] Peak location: 1423.5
